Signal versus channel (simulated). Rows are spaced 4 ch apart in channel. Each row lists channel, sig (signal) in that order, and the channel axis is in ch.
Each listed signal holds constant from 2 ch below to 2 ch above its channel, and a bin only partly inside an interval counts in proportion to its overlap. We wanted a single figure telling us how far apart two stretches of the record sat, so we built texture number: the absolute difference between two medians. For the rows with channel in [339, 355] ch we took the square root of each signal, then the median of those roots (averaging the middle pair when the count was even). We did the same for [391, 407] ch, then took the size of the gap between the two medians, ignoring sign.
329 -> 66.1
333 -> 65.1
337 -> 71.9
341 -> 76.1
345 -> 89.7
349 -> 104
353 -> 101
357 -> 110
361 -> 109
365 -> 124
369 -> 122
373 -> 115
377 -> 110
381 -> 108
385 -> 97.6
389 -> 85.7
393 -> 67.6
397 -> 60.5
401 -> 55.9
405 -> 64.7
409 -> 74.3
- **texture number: 1.8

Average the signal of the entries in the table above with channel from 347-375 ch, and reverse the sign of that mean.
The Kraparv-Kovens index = -112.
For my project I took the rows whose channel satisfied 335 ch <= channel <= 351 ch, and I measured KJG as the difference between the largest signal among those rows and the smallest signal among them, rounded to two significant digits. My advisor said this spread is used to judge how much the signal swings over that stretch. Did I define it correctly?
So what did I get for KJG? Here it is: 32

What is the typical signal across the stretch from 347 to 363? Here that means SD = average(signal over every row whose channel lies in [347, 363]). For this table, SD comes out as 106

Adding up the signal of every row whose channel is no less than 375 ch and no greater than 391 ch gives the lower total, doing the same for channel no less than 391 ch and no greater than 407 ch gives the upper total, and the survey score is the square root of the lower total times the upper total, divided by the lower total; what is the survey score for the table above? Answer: 0.79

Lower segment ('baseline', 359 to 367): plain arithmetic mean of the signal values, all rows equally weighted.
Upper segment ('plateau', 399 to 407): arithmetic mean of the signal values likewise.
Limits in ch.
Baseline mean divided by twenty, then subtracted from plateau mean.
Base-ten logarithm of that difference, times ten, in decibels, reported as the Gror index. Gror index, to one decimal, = 17.4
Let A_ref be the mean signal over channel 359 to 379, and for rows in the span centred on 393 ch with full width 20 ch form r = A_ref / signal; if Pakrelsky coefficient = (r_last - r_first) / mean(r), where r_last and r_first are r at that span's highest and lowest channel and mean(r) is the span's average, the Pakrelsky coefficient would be 0.5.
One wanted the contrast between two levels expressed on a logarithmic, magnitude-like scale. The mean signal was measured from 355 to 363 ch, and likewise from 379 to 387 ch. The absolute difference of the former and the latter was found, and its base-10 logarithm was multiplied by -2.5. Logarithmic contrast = -2.1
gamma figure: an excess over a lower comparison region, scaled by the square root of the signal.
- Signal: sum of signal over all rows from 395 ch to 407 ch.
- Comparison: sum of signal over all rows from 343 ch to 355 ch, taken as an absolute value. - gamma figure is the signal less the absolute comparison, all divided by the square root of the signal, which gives -8.4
